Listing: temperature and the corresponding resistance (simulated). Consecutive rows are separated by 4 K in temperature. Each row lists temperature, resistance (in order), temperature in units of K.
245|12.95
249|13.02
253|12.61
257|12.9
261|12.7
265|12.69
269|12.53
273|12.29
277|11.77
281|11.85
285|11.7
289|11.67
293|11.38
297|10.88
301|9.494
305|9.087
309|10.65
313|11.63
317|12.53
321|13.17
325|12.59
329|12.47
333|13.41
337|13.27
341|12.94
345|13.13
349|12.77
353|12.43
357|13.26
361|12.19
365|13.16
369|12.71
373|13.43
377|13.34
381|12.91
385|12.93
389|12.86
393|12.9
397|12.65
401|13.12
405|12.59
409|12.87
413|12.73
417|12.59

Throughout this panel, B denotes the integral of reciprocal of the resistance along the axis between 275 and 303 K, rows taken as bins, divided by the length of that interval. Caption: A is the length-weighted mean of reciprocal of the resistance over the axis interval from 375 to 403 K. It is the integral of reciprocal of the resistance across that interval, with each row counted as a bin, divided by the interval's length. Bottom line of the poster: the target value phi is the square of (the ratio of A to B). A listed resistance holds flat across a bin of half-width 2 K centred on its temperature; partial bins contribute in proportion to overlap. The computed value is 0.7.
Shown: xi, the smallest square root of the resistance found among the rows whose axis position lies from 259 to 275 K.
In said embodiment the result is 3.51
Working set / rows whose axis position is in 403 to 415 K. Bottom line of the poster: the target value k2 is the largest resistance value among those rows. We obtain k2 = 12.87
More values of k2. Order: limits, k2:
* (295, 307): 10.88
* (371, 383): 13.43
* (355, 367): 13.26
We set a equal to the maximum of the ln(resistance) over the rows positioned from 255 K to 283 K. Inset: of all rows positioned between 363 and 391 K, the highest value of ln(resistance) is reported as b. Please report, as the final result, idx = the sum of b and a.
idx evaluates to 5.15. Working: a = 2.56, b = 2.60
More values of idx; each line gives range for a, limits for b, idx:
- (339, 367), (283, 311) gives 5.04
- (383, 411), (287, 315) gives 5.03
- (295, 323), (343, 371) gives 5.16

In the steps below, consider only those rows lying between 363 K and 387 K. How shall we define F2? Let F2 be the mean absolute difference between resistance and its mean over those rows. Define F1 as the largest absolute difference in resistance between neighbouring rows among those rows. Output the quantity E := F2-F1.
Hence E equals -0.49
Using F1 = 0.7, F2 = 0.23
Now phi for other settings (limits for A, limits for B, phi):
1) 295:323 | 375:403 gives 1.4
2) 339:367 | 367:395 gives 1.0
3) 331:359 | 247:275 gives 0.9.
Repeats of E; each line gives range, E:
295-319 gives -0.59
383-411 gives -0.40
